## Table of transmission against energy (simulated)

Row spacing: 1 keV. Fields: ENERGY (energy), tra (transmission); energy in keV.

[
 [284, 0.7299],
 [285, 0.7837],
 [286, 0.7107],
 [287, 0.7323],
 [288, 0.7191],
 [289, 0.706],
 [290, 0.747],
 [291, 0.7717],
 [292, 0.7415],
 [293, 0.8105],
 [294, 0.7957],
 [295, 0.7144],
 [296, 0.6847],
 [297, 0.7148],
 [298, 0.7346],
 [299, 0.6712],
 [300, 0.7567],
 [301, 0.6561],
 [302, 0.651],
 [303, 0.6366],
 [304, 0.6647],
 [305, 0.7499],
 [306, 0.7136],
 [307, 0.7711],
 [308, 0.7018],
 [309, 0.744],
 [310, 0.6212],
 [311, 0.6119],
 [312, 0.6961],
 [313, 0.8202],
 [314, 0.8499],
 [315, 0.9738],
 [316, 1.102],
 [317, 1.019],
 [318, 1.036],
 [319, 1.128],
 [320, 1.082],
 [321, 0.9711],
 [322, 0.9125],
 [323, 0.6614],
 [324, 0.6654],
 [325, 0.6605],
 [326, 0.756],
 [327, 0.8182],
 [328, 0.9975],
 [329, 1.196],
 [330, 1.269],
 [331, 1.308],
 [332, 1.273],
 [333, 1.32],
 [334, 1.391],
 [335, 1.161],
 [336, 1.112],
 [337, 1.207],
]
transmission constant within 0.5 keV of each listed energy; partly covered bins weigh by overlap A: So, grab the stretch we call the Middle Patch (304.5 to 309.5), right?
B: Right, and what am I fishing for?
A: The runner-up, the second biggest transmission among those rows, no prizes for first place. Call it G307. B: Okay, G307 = 0.7499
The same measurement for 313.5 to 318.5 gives 1.036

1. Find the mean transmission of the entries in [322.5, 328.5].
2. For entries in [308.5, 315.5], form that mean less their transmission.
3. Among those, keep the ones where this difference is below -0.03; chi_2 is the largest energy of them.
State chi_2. 315 keV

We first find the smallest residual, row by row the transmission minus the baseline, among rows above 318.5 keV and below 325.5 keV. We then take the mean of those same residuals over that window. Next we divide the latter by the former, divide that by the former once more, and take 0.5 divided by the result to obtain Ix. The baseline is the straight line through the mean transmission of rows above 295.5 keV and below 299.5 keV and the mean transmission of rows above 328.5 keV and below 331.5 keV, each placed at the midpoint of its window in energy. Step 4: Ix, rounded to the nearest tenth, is -0.5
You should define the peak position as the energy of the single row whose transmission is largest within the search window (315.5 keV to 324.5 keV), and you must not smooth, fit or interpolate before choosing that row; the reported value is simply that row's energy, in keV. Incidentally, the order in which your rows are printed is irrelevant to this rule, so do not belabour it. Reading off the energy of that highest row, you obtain 319 keV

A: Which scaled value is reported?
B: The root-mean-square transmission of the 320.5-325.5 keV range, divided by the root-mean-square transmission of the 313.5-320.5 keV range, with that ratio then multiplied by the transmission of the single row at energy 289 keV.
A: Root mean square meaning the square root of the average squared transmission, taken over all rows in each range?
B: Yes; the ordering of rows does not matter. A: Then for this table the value 0.54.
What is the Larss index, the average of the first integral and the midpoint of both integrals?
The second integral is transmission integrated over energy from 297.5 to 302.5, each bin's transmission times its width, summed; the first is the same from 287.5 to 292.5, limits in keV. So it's 3.63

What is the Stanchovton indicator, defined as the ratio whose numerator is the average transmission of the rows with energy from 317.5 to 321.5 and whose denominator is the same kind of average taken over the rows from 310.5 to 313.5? 1.5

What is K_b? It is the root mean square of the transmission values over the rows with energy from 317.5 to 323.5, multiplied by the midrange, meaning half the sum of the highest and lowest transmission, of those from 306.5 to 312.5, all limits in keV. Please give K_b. 0.68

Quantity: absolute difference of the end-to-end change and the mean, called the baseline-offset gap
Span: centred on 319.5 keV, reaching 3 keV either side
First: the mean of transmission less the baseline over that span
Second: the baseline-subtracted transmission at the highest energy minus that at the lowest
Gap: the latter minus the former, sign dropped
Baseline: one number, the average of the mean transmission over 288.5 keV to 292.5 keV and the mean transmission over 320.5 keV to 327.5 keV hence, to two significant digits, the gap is 0.37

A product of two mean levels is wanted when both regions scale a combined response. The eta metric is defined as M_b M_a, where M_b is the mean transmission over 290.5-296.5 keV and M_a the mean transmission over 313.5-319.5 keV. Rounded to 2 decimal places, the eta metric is 0.77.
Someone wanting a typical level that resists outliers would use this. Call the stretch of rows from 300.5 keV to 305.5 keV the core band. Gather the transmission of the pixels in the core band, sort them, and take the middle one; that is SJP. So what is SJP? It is 0.7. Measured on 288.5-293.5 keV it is 0.7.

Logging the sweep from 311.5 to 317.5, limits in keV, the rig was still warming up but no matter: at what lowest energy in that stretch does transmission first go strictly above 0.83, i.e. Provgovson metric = 314 keV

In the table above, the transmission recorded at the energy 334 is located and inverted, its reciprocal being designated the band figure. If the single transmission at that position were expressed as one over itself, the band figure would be 0.7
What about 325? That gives 1.5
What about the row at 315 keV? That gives 1.0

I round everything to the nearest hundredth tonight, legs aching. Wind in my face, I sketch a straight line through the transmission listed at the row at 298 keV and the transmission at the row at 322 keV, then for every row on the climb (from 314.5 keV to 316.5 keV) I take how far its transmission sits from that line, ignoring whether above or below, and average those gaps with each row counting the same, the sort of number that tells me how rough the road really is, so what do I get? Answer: 0.17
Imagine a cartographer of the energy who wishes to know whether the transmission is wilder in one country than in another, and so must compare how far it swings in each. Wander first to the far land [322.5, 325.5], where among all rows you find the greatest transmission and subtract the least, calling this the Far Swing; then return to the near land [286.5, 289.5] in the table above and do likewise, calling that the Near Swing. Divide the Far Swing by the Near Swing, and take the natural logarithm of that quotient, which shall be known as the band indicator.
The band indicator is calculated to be -1.7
